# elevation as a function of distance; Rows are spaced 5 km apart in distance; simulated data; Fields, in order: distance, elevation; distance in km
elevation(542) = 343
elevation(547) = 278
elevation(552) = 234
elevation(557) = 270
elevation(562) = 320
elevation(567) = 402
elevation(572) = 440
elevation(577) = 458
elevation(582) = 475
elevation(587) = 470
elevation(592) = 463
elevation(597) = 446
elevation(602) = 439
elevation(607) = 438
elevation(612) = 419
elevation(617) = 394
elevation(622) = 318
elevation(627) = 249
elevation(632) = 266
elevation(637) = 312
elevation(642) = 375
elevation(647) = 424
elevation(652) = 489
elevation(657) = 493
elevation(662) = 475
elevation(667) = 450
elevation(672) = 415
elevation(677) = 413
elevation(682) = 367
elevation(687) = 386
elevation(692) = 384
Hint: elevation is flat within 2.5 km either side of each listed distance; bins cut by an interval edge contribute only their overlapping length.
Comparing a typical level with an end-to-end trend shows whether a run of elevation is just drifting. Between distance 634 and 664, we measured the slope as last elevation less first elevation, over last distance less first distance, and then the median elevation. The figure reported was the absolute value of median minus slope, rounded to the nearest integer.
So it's 443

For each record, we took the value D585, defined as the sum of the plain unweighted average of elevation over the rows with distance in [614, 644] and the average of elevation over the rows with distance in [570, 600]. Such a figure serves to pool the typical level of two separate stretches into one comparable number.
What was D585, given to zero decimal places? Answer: 778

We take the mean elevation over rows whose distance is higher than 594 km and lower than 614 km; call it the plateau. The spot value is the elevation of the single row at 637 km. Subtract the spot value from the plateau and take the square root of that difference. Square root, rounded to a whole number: 11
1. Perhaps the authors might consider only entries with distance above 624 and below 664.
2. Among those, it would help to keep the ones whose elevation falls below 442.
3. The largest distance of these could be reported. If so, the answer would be 647 km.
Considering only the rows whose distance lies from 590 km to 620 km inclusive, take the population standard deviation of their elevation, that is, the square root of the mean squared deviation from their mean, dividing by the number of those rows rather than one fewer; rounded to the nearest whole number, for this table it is 22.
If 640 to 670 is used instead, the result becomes 41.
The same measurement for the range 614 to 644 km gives 52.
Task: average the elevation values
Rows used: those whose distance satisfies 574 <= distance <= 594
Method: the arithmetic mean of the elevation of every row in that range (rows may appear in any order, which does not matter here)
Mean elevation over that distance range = 466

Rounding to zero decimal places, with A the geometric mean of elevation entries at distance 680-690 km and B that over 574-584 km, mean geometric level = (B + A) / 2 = 421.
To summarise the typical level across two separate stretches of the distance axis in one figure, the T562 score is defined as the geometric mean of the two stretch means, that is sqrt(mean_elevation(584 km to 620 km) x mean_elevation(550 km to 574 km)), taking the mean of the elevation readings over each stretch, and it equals 382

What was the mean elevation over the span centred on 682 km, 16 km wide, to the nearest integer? 389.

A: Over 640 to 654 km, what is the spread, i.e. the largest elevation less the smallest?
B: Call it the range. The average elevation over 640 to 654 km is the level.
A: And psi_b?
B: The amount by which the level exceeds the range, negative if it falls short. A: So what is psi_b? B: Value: 315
